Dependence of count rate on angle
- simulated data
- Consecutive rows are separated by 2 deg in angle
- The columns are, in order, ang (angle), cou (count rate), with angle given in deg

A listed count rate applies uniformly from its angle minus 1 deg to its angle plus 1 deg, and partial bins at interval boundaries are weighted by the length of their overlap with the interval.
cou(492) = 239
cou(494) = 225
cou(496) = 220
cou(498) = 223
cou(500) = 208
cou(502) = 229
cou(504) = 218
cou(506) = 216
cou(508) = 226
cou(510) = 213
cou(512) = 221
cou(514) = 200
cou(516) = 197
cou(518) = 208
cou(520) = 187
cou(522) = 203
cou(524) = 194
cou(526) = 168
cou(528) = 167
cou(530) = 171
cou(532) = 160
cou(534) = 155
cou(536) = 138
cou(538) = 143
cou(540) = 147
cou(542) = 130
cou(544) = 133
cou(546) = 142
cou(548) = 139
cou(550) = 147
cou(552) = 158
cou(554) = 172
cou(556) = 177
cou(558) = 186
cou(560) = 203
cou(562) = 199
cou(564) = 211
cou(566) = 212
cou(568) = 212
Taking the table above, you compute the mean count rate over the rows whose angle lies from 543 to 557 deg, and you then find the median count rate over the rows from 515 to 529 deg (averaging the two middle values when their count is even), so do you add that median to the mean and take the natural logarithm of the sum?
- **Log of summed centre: 5.85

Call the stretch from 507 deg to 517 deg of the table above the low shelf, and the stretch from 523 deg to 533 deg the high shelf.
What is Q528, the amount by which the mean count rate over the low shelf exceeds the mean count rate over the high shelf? 39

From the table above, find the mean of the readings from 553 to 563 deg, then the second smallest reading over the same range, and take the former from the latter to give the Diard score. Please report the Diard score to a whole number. -10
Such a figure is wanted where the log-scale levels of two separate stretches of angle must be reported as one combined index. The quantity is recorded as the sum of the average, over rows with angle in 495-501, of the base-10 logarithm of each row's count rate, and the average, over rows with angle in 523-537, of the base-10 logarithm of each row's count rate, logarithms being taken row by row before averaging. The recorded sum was 4.55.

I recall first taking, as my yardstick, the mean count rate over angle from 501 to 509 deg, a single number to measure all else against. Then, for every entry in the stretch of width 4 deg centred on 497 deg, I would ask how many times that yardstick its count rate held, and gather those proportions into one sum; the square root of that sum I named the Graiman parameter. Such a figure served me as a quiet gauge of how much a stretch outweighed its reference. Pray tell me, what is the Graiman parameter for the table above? 1.41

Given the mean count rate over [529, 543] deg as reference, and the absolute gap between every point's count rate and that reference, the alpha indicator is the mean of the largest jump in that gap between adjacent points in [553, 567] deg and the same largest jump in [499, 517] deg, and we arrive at 19.0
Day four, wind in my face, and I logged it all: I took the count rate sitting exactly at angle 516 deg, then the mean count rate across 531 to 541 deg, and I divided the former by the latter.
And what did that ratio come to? 1.3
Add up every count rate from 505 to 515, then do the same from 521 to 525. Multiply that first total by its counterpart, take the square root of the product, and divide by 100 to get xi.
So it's 6.5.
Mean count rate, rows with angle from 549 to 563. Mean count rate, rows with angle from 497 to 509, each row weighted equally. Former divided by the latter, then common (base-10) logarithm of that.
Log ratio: -0.093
